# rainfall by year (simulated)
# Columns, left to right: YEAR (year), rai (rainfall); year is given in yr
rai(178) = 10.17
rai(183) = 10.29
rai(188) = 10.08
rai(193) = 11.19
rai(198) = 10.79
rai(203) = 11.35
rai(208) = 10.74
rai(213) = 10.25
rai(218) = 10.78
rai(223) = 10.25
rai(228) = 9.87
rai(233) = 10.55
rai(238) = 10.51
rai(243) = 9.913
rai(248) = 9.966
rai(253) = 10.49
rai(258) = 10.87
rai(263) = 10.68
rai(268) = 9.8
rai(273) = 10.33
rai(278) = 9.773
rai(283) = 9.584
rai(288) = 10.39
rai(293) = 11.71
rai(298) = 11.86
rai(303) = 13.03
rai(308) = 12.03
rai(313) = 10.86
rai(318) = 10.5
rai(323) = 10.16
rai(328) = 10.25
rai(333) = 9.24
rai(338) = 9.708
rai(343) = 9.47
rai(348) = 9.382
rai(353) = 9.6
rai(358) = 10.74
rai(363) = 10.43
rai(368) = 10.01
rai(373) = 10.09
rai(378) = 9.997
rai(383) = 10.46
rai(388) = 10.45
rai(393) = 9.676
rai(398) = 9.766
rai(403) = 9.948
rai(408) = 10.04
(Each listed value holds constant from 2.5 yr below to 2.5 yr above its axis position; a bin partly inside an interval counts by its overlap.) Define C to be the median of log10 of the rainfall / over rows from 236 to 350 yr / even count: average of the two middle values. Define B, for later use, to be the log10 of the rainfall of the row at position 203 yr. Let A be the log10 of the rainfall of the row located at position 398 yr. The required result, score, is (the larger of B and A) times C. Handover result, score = 1.07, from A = 0.99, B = 1.05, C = 1.01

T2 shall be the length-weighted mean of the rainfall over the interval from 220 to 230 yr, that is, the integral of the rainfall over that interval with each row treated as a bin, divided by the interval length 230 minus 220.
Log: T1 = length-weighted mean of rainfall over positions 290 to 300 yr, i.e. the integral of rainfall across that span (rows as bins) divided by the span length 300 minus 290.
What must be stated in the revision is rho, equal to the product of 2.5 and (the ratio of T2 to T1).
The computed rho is 2.16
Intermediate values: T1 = 11.7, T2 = 10.1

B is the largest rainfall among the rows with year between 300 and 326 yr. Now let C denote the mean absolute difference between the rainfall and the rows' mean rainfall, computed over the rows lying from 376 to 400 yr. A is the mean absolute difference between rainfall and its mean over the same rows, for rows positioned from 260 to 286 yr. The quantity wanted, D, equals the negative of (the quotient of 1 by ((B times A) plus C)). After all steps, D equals -0.19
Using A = 0.38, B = 13.03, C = 0.31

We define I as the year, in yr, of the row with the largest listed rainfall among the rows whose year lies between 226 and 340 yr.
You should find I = 303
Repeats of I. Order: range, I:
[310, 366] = 313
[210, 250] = 218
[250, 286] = 258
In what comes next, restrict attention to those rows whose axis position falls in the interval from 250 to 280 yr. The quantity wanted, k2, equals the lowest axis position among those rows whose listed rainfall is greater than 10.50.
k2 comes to 258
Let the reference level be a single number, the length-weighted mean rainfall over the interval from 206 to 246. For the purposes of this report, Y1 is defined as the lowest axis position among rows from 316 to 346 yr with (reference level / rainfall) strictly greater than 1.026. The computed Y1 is 333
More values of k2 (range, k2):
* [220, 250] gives 233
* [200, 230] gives 203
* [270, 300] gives 293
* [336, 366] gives 358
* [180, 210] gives 193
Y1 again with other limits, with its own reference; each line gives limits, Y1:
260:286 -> 268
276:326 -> 278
